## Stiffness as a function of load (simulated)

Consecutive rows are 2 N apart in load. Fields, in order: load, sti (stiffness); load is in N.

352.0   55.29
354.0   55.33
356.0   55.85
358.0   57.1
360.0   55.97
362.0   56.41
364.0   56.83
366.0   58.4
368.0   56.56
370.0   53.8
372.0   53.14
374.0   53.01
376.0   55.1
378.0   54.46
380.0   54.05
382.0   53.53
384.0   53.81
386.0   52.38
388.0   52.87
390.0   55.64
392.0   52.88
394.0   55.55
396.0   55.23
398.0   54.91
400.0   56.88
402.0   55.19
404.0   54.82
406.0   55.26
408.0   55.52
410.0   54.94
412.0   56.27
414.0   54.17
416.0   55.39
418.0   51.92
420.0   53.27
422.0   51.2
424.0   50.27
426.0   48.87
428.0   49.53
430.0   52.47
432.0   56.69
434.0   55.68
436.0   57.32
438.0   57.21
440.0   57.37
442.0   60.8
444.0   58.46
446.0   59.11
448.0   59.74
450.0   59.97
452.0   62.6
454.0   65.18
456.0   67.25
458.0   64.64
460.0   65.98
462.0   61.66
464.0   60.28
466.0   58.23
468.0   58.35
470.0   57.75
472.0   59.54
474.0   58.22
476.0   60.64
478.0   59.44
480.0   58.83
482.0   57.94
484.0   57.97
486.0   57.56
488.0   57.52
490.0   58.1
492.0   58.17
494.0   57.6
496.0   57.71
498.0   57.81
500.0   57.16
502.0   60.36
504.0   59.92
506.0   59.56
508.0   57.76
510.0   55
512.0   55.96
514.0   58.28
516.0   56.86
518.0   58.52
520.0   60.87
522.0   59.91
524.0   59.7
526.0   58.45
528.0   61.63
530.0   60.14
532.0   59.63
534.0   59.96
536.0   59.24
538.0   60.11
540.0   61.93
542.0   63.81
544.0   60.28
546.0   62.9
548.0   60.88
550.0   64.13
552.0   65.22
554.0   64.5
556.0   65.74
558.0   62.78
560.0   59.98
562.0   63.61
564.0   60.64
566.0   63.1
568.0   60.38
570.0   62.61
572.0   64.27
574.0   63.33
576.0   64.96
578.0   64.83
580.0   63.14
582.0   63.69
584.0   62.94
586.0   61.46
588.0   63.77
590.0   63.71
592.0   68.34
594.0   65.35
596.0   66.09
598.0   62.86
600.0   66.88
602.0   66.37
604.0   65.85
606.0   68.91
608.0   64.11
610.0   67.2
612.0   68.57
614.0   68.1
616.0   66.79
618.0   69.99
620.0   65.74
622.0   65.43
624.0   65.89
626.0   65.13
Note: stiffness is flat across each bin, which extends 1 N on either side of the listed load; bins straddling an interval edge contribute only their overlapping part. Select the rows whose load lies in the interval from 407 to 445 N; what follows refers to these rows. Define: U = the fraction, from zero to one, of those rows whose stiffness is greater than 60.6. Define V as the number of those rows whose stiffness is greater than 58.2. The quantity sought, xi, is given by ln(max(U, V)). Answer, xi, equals 0.7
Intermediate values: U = 0.1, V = 2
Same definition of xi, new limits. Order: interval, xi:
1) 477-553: 3.2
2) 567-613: 3.1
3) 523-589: 3.5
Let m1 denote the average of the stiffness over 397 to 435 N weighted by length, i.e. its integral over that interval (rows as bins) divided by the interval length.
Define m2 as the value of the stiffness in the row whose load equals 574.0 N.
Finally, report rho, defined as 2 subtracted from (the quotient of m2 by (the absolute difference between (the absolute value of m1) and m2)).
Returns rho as 5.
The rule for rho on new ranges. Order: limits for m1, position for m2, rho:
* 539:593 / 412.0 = 6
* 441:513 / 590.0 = 13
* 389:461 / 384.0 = 17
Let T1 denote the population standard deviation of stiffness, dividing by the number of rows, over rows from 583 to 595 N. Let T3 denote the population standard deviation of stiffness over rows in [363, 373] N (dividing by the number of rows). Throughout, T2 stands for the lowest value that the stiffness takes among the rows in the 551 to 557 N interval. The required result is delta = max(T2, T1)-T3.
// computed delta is 62.5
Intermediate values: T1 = 2.2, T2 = 64.5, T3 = 2.0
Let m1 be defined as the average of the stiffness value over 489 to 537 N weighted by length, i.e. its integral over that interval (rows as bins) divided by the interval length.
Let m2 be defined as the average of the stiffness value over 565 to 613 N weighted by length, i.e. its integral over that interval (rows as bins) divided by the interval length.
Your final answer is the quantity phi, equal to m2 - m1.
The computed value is 6.0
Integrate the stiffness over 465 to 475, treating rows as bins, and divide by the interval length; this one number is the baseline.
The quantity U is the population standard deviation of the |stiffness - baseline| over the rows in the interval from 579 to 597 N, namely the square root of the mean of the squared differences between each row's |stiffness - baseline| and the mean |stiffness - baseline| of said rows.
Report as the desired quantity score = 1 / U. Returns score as 0.52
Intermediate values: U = 1.9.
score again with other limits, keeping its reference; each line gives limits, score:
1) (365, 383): 0.60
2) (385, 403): 0.69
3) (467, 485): 1.62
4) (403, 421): 0.80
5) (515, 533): 1.05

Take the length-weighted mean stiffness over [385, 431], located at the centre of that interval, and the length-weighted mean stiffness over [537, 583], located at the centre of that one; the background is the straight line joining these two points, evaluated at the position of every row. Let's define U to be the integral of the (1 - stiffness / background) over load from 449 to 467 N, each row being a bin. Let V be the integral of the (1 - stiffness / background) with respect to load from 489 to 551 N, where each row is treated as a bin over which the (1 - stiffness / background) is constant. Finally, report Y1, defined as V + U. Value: -0.9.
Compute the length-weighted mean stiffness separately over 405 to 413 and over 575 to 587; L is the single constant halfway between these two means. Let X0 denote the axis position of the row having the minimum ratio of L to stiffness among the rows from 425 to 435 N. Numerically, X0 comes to 432.0 N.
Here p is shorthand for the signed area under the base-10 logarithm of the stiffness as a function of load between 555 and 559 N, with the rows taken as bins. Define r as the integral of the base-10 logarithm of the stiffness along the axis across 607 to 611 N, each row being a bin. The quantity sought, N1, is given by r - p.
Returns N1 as 0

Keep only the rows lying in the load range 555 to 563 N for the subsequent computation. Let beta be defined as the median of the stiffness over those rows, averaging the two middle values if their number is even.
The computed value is 63.2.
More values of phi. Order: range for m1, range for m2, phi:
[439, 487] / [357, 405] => -5.4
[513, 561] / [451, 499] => -1.1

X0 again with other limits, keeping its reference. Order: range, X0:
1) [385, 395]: 390.0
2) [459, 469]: 460.0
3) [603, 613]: 606.0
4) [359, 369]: 366.0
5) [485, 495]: 492.0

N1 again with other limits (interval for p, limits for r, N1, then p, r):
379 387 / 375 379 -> -7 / 13.8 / 7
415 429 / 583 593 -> -6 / 24.0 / 18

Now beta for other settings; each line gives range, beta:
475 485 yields 58.8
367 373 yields 53.8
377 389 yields 53.7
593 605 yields 66.0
